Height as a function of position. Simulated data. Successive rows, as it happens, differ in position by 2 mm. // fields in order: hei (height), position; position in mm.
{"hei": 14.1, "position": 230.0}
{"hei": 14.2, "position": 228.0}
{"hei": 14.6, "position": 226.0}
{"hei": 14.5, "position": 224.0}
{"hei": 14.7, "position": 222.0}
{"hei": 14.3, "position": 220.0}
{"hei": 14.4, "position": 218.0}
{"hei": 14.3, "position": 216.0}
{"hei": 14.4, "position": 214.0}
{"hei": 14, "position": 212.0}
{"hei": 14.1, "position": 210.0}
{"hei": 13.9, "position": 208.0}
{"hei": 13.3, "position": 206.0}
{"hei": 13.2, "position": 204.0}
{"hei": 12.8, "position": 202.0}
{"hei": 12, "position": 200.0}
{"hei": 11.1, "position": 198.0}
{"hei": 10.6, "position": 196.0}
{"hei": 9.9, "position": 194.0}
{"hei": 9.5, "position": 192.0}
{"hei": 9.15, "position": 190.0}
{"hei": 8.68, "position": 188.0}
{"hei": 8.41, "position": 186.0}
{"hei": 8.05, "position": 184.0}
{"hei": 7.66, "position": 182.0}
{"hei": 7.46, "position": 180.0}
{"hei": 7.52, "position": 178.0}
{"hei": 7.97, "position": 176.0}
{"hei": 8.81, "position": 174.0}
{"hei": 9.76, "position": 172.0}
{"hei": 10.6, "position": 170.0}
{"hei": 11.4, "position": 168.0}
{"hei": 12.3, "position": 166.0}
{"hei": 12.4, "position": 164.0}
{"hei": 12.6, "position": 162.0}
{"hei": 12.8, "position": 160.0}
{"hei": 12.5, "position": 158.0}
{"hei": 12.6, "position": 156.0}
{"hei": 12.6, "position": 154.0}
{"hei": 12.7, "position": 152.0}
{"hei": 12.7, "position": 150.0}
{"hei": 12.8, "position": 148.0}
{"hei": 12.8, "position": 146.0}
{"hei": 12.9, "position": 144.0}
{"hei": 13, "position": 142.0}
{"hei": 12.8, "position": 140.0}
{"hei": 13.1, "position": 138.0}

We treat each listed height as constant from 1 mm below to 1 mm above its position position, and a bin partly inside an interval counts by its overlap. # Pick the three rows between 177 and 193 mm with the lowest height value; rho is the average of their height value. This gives 8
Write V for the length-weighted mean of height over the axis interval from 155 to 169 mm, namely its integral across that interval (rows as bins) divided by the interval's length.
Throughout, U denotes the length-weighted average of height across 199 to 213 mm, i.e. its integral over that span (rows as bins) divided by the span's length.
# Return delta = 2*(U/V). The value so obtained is 2.2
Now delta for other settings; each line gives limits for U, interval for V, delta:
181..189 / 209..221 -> 1.2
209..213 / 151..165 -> 2.2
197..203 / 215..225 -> 1.7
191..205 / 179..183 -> 3.0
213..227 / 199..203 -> 2.3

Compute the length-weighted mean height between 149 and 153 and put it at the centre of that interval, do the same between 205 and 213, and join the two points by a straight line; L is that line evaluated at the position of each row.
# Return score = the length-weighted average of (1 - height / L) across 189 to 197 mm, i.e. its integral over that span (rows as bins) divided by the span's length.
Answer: 0.28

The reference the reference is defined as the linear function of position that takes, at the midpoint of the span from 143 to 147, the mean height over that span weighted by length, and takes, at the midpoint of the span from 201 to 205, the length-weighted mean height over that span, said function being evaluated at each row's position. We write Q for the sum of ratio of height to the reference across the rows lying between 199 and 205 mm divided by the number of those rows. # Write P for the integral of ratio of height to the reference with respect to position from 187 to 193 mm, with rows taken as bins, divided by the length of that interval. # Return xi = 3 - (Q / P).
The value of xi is 1.61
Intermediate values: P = 0.7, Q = 0.97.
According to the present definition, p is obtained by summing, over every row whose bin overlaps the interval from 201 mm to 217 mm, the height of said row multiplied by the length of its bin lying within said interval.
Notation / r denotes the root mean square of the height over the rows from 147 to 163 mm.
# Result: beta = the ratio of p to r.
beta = 17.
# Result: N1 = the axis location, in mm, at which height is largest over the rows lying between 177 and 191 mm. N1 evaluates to 190.0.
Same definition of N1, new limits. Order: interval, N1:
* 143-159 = 144.0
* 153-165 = 160.0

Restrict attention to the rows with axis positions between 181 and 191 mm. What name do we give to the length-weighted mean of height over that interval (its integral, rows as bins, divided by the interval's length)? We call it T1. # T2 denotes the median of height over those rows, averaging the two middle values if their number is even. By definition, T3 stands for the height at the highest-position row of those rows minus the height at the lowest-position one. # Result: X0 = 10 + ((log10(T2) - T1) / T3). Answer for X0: 5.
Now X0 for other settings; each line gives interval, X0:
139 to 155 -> 68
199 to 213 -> 4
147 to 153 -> 126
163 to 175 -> 13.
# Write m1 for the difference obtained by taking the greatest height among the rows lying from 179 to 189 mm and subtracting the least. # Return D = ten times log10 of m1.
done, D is 1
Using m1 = 1.2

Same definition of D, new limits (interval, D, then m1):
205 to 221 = 0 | 1.1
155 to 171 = 3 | 2.2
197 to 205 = 3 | 2.1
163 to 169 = 0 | 1.0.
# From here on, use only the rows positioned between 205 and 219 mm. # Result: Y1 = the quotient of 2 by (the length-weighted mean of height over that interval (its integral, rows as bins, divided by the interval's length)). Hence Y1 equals 0.142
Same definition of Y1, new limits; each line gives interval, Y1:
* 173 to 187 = 0.251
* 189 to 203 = 0.187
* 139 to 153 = 0.156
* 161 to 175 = 0.180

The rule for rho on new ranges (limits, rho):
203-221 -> 13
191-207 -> 10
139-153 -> 13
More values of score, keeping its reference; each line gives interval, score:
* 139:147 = -0.03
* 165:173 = 0.16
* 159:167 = 0.03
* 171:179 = 0.35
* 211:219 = -0.02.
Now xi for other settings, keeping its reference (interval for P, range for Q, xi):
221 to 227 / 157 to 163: 2.12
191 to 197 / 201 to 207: 1.69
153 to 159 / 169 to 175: 2.23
